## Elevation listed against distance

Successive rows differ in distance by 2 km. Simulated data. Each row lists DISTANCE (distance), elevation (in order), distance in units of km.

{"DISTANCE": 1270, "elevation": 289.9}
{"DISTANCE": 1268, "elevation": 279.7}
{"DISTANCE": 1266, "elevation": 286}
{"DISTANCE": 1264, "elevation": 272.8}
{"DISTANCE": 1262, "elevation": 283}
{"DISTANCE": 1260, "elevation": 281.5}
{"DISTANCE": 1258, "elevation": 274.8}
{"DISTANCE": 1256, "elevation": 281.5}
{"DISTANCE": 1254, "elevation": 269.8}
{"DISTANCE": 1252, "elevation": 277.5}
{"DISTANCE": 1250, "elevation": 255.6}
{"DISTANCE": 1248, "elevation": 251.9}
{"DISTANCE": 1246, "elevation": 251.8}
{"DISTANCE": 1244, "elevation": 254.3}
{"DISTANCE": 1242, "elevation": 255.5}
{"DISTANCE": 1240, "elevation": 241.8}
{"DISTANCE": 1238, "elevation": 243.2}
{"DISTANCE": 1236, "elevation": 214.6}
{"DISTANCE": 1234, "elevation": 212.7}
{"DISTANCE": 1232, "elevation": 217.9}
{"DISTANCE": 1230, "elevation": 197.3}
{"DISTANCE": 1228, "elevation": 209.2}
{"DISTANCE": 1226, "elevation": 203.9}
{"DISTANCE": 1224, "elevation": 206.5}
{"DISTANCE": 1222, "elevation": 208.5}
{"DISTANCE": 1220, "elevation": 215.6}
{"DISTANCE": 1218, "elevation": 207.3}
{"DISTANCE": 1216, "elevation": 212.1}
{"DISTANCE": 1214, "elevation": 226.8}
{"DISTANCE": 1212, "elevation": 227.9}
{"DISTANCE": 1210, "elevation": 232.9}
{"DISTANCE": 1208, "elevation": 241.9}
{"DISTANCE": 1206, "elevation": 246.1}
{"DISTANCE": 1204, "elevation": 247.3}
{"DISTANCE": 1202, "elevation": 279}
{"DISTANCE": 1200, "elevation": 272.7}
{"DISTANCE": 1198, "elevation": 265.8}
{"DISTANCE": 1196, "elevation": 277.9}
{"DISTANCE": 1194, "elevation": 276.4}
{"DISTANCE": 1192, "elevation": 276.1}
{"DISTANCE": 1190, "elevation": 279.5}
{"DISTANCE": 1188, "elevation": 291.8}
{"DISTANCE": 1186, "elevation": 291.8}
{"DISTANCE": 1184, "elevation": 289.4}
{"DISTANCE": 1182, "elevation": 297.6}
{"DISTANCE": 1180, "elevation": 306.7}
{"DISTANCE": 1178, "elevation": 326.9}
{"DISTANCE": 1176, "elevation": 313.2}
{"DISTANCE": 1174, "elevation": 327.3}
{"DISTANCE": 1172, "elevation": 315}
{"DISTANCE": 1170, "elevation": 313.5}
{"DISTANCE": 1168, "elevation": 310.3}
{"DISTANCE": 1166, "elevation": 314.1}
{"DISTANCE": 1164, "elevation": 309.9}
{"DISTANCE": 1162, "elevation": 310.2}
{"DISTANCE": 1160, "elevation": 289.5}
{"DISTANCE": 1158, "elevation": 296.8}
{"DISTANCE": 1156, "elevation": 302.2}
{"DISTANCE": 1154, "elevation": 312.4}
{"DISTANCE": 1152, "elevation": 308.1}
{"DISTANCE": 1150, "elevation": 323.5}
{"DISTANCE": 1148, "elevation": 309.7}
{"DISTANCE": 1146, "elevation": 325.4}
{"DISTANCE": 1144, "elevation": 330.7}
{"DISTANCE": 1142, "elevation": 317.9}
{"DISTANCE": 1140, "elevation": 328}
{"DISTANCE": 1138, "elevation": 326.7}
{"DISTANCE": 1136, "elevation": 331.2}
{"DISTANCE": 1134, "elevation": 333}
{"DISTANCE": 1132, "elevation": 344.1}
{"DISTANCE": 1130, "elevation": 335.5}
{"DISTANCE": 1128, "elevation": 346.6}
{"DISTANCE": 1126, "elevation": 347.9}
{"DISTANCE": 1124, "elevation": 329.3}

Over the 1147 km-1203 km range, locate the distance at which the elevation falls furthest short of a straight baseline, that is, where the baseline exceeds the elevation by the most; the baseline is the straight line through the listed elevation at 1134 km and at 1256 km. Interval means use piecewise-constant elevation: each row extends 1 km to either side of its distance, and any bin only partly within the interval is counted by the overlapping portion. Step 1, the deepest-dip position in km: 1198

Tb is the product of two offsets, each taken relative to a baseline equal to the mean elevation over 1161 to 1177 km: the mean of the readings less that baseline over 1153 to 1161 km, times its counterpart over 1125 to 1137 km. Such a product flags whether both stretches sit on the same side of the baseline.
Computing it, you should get -356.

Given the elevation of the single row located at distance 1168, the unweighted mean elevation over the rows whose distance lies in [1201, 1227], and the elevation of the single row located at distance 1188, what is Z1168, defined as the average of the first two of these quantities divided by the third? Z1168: 0.92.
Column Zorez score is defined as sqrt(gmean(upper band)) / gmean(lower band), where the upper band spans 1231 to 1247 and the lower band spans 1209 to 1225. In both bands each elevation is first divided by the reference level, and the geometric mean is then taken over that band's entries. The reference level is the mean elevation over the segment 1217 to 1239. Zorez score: 1.03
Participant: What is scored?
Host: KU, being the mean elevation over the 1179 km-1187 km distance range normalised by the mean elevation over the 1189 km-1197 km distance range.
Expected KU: 1.07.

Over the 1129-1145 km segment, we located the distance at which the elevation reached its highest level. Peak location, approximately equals 1132 km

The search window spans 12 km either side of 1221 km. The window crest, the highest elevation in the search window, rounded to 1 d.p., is 232.9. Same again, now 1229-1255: 277.5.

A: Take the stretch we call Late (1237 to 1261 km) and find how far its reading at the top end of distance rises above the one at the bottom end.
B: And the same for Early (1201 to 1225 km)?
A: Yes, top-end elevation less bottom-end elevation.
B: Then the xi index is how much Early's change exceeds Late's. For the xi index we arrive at -111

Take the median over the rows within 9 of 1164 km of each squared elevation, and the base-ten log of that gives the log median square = 4.98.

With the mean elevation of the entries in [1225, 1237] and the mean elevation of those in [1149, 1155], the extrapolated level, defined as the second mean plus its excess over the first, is 420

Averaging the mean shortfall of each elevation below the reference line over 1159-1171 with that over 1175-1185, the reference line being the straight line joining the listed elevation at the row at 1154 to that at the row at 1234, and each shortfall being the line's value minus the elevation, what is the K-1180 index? -18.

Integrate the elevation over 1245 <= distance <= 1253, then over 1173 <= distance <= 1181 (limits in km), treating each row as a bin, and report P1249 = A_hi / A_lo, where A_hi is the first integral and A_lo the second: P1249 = 0.81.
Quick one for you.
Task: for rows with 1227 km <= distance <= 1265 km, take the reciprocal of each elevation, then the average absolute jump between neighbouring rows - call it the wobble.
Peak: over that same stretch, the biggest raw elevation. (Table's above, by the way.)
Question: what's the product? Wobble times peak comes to 0.0428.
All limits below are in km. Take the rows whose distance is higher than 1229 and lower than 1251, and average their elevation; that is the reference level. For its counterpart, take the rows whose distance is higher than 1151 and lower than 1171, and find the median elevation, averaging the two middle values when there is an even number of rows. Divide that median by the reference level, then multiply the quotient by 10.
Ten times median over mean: 13.1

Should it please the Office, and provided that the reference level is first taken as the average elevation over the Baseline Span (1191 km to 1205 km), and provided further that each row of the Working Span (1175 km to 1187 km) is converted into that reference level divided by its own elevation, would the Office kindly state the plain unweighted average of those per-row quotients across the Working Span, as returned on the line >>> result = 0.89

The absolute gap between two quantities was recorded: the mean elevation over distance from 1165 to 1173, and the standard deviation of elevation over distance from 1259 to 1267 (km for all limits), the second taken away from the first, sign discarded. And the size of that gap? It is 308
